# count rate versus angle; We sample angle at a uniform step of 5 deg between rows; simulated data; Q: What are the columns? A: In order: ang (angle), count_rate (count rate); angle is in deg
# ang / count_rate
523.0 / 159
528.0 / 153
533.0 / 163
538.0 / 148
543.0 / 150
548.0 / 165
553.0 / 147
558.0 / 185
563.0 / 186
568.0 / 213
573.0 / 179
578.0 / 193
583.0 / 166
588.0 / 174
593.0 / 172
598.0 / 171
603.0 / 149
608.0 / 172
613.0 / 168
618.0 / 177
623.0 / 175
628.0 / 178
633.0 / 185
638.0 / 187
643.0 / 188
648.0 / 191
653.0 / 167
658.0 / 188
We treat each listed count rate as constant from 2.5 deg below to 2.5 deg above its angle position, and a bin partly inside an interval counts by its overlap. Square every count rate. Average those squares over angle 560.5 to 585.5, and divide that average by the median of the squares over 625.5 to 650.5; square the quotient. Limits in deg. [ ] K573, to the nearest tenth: 1.0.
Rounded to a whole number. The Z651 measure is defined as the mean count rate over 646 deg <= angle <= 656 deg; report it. 179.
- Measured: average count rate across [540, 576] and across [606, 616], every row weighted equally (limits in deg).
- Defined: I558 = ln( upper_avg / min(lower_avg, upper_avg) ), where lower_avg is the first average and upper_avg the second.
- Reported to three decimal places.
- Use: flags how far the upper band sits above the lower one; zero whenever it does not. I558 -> 0.000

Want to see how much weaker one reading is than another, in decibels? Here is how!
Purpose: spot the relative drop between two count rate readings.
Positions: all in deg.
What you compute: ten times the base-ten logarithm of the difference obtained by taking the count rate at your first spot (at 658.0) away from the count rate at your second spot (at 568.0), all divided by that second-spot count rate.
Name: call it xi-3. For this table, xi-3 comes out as -9.3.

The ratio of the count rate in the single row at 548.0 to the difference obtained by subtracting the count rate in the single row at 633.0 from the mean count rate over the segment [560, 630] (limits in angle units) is -20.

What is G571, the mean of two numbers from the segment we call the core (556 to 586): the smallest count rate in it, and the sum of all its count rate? 644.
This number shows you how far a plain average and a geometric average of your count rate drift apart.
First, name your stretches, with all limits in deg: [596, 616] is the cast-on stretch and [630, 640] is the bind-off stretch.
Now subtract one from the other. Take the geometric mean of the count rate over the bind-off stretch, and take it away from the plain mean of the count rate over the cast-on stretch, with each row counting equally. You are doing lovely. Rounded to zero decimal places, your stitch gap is -21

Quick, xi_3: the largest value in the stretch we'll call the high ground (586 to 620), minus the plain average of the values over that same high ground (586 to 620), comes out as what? 8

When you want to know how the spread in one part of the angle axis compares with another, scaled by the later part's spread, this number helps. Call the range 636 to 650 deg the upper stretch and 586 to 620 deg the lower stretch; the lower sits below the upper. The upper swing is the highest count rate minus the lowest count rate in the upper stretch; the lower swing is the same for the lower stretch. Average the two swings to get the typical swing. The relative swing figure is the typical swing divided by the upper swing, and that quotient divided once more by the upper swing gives 1.00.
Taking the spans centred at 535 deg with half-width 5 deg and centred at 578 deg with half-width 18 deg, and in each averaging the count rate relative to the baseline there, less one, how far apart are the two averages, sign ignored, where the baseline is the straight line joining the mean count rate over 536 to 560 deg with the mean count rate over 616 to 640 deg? 0.10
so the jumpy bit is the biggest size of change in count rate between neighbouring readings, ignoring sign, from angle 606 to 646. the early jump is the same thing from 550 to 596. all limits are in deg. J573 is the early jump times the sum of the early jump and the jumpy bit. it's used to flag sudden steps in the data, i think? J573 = 1786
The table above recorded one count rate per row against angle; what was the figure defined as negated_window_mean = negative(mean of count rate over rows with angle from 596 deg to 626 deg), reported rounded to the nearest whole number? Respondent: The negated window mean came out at -169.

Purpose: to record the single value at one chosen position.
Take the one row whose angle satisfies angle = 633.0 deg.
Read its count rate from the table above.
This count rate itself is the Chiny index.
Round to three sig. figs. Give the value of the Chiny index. 185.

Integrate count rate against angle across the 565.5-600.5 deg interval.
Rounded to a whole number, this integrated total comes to 6340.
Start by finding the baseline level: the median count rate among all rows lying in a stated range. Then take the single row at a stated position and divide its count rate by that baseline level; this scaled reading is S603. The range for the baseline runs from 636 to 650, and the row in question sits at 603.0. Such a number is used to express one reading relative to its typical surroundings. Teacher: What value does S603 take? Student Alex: 0.793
